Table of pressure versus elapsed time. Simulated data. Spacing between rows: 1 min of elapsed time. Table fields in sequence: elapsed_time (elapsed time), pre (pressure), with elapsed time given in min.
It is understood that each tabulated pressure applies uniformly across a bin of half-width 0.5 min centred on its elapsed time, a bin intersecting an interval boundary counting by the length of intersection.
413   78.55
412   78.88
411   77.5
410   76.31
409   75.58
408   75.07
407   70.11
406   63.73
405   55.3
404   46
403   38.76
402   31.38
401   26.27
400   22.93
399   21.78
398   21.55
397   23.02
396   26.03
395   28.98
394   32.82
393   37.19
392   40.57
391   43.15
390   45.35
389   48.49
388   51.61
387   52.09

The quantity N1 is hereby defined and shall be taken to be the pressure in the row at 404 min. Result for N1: 46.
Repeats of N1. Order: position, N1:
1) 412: 78.88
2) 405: 55.3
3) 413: 78.55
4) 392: 40.57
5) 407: 70.11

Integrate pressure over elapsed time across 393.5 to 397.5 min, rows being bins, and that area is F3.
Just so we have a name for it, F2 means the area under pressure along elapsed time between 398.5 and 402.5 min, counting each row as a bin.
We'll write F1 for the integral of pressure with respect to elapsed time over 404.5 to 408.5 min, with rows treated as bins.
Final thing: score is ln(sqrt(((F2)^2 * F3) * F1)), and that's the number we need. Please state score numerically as 9.8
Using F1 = 264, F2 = 102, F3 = 111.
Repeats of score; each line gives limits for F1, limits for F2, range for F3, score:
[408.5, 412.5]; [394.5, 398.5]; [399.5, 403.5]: 9.9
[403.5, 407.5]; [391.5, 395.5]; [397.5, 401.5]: 9.9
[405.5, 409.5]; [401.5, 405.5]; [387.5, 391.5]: 10.6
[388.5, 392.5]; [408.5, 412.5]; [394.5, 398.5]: 10.6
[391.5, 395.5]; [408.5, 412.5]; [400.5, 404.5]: 10.7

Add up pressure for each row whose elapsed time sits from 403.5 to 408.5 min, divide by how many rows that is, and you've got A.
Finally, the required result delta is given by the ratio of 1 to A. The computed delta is 0.016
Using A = 62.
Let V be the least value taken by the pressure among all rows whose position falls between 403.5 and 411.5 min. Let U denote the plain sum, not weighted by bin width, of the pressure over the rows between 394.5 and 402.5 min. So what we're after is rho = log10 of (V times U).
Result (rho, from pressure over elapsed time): 3.97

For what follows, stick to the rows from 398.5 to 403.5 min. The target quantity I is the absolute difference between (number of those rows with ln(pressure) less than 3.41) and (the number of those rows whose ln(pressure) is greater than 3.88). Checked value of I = 3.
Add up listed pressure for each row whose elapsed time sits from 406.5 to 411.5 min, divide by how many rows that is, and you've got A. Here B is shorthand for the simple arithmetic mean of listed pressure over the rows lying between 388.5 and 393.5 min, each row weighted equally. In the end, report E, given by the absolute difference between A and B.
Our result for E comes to 32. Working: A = 75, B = 43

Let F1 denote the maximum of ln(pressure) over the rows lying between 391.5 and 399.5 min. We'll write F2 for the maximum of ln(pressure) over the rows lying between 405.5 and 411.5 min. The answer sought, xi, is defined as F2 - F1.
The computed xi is 0.6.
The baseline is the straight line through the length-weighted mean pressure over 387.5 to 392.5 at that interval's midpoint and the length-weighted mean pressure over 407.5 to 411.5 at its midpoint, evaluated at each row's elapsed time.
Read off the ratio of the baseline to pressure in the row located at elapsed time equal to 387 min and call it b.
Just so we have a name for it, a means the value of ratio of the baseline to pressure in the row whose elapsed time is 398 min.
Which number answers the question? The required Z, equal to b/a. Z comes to 0.3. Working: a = 2.7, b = 0.8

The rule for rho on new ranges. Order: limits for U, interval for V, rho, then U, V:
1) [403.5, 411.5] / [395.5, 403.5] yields 4.07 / 540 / 21.55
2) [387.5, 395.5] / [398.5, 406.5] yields 3.85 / 328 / 21.78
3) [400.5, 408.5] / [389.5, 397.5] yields 3.97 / 407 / 23.02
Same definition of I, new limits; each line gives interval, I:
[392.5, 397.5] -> 3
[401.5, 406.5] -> 2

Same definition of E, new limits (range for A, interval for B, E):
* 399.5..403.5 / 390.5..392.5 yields 12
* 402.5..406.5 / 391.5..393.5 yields 12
